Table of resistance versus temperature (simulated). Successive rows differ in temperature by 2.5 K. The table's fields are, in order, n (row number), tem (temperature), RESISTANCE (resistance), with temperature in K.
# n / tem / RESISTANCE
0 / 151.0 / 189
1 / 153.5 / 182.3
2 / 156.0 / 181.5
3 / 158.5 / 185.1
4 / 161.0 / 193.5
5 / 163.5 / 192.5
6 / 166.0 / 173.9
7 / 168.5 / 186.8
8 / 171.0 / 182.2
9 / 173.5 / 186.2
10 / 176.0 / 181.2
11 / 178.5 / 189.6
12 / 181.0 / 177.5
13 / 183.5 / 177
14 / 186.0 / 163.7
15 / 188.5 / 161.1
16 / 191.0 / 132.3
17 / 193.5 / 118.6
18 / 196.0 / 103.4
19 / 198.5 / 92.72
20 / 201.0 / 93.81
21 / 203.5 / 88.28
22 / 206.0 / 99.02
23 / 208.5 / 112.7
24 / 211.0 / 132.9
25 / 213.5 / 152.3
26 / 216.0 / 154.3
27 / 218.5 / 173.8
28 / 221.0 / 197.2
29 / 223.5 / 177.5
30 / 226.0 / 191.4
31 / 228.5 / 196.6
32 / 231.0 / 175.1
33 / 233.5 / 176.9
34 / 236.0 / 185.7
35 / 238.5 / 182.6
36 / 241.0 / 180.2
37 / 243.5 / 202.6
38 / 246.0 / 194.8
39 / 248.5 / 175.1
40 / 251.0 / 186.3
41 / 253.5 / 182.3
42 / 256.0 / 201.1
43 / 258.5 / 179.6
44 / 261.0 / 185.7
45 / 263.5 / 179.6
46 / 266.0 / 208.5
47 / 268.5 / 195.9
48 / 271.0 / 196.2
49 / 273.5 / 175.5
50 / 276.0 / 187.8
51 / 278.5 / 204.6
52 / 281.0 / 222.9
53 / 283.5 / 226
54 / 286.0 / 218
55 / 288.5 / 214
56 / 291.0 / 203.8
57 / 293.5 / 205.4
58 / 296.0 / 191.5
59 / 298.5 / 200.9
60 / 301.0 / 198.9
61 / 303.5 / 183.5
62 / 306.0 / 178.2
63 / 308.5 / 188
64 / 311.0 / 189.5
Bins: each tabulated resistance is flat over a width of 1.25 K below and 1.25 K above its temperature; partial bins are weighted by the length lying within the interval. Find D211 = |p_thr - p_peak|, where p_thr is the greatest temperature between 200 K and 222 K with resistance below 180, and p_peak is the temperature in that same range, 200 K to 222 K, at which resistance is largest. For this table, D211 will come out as 2.5 K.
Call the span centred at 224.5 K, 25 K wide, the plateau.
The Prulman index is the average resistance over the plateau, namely 178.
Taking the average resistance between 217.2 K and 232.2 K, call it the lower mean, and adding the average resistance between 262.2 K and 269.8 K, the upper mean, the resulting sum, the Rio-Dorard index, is 380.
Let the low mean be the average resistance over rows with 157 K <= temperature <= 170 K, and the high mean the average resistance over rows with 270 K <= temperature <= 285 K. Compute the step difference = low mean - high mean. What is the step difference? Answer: -16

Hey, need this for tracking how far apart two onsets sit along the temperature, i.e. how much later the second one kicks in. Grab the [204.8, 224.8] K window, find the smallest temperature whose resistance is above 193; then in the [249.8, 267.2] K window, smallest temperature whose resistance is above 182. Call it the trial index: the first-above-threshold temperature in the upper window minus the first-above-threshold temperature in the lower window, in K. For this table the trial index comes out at 30.0 K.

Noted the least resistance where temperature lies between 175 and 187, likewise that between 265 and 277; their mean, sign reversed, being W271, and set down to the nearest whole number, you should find -170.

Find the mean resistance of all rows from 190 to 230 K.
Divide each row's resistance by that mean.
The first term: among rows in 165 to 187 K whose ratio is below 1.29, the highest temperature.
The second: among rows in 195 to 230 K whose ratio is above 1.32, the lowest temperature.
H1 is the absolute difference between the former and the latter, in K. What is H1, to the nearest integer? 35 K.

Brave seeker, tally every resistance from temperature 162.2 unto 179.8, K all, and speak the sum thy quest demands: 1292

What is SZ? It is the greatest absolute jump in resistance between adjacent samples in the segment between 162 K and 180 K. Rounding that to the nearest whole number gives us 19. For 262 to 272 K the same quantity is 29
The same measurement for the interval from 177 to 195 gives 29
